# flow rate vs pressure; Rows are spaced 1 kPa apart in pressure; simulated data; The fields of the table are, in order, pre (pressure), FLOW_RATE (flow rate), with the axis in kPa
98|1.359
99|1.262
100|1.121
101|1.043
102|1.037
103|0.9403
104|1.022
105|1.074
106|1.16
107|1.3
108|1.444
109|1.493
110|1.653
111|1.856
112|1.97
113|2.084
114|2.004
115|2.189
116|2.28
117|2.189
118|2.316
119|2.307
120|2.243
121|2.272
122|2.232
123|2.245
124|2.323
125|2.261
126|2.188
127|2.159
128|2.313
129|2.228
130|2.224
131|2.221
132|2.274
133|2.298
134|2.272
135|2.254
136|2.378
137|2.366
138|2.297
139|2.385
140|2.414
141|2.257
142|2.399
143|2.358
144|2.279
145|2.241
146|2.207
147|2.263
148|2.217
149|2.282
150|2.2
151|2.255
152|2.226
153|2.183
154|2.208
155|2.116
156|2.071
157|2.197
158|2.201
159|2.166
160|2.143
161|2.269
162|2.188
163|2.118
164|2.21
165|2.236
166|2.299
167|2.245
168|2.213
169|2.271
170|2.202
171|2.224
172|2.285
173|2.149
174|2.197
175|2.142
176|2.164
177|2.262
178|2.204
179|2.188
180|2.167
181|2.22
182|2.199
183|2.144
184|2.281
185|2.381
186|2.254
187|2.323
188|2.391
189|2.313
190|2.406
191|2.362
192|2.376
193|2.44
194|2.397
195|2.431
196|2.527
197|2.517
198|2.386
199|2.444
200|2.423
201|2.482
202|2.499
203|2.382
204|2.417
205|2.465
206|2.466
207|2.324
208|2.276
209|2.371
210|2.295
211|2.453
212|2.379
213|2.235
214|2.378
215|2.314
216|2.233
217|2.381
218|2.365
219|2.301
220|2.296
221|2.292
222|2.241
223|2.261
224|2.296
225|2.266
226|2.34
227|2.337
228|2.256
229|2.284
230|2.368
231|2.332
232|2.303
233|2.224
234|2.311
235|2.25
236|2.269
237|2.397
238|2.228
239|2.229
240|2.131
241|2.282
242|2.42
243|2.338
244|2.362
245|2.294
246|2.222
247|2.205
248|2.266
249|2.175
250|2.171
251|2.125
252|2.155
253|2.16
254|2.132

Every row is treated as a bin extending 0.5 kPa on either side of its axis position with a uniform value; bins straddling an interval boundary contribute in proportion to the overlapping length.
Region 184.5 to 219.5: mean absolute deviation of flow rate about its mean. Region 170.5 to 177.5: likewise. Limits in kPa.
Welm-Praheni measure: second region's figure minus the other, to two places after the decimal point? -0.01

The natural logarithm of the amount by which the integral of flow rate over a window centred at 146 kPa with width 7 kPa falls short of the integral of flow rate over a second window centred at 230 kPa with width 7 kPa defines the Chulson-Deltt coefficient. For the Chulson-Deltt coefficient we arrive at -1.4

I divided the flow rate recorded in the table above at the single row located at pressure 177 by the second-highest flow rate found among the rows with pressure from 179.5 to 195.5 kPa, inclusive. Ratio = 0.93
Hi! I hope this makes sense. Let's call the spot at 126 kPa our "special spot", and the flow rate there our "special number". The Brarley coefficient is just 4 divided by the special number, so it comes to 1.83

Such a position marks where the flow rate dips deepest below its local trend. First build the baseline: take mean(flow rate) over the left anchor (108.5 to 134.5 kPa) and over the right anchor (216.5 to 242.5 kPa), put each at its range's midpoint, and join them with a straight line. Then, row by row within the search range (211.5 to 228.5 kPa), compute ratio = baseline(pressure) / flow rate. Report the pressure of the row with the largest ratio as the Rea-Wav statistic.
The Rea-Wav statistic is 216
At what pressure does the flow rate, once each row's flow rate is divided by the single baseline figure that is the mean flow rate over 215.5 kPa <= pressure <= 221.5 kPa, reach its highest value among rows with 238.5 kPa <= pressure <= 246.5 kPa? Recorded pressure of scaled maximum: 242 kPa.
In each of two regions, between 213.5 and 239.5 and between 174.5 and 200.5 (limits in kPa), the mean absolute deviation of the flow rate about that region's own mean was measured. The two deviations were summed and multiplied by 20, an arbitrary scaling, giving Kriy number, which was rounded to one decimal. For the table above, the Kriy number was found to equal 2.9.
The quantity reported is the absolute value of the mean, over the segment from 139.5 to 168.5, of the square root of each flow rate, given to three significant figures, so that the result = 1.49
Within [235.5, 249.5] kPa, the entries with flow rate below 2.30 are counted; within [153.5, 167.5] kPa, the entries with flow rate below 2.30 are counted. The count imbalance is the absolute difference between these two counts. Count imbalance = 4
